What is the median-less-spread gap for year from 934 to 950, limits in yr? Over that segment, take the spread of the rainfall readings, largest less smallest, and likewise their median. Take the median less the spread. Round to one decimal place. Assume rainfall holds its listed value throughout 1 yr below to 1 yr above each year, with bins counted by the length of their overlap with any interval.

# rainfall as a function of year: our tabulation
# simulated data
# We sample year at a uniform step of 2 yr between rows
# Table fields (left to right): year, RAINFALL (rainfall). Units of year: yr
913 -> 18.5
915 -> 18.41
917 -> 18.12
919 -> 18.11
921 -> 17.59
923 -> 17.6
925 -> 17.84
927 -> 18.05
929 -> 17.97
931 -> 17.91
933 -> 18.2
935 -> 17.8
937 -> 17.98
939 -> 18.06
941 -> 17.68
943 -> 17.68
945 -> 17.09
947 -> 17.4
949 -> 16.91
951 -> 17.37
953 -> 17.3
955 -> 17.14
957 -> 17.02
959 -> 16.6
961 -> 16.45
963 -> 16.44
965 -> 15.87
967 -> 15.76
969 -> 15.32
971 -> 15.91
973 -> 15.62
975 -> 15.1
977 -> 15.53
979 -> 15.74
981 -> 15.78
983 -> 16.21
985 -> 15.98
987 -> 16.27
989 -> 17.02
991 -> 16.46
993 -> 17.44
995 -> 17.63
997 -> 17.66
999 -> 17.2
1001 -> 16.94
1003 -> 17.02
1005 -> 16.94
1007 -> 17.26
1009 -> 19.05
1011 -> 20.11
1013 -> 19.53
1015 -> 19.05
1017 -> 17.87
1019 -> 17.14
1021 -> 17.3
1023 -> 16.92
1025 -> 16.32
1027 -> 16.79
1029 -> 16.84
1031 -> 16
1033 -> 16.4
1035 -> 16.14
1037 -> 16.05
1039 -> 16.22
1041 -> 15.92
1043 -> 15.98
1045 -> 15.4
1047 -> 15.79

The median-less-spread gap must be 16.5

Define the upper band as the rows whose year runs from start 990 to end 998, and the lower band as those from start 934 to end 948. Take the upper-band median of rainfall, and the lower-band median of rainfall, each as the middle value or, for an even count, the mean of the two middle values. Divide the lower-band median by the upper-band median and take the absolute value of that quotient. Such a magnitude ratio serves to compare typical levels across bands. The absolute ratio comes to 1.01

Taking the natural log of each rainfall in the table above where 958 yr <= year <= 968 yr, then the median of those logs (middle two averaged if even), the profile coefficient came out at 2.80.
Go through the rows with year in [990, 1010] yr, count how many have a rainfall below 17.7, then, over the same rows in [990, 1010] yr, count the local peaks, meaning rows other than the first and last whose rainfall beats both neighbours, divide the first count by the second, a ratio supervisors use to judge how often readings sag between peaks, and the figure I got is 4.5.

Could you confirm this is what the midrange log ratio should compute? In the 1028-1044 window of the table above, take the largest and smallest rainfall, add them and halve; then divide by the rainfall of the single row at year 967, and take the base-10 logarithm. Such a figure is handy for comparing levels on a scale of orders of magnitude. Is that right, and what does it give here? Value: 0.02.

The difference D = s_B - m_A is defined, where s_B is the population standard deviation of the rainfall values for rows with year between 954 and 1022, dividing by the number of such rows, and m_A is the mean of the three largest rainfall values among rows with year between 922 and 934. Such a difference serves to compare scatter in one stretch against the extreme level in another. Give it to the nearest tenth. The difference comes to -16.9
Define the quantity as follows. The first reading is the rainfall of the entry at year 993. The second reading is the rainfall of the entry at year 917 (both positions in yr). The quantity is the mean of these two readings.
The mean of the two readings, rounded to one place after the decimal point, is 17.8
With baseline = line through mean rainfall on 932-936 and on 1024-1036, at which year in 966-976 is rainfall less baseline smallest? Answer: 975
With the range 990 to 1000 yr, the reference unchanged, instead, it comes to 991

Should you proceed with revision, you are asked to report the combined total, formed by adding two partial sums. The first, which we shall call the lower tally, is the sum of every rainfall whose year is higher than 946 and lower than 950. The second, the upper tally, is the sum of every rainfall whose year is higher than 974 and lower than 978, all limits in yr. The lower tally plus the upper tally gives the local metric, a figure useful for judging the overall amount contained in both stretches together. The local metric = 64.9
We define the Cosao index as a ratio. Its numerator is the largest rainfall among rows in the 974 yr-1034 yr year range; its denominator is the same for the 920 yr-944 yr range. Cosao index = 1.10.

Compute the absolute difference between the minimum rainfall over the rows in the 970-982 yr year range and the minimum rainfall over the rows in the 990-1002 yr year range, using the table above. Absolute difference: 1.36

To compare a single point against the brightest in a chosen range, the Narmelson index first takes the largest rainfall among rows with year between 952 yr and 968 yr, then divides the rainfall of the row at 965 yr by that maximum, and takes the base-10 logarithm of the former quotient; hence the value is -0.037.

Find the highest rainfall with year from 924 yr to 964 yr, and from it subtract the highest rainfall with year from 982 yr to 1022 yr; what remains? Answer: -1.9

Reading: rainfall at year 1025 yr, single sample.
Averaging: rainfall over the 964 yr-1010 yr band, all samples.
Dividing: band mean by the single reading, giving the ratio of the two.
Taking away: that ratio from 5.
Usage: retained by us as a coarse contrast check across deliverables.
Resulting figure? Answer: 3.99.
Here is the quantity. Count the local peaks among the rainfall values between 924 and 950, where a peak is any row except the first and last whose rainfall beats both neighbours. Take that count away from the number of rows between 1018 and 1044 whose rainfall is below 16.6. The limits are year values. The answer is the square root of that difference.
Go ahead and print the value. 2.0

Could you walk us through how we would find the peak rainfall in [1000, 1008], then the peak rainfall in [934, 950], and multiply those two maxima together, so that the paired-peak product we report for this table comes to 312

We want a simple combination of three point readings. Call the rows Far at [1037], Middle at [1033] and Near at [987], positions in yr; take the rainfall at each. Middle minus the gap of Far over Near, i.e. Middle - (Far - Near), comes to 16.6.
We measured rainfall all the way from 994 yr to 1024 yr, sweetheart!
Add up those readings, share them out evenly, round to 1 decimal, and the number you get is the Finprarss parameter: 17.8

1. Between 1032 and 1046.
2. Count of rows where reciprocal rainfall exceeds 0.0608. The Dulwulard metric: 7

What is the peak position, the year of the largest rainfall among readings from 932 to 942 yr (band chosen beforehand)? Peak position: 933 yr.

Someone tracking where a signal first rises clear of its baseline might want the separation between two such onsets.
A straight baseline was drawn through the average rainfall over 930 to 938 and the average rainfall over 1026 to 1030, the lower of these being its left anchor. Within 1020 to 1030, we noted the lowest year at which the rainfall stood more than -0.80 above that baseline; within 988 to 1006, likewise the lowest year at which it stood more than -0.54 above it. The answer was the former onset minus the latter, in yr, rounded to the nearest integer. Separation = 32 yr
